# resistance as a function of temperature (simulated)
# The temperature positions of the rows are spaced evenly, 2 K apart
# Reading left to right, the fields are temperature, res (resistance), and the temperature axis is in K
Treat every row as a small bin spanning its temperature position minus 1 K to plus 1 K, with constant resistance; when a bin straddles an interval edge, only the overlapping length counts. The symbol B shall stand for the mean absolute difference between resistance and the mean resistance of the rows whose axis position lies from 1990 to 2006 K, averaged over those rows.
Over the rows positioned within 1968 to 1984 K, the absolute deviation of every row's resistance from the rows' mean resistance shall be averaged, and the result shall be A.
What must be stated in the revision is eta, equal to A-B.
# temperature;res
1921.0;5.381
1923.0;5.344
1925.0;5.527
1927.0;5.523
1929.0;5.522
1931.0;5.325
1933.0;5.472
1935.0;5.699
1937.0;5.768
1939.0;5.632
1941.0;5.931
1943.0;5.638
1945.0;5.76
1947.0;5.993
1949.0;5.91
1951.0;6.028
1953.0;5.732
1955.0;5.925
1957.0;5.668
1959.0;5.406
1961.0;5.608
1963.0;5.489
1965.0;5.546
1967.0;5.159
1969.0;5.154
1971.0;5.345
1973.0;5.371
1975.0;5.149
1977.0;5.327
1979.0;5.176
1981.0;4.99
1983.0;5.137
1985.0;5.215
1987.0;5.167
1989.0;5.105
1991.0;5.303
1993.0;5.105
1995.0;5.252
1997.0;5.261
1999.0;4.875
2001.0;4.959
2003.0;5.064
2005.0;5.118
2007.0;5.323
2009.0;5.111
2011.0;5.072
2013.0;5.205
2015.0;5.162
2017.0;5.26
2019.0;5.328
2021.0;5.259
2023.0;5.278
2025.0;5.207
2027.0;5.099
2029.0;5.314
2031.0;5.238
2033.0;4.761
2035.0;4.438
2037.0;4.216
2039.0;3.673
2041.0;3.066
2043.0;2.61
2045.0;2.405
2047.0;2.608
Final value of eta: -0.01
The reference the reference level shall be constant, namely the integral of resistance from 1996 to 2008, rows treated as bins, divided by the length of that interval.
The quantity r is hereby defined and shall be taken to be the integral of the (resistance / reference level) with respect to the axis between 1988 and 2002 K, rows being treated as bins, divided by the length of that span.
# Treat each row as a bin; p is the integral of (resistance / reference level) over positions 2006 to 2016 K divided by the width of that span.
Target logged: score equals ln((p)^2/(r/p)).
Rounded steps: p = 1.01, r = 1.00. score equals 0.04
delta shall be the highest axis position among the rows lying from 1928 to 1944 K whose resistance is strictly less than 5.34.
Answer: 1931.0 K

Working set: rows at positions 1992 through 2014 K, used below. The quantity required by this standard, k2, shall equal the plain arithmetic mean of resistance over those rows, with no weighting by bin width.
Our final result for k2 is 5.12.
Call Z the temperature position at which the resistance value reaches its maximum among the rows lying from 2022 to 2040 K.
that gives 2029.0 K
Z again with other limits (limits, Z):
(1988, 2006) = 1991.0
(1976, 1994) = 1977.0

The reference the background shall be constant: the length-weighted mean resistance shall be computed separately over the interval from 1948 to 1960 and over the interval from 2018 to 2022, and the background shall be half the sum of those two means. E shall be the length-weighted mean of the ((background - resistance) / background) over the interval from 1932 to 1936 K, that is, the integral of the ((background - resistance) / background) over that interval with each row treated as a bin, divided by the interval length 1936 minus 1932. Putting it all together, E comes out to -0.01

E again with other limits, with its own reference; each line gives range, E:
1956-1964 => 0.00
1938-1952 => -0.06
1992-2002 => 0.08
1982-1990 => 0.07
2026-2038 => 0.12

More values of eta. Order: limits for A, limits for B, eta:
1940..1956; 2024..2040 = -0.36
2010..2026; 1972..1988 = -0.02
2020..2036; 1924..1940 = 0.13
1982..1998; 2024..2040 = -0.41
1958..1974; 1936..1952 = -0.01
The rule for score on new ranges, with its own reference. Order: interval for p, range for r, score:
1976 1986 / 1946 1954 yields -0.11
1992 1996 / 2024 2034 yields 0.04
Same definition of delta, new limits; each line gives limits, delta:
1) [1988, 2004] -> 2003.0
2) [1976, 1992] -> 1991.0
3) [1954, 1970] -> 1969.0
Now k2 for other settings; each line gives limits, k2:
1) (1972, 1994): 5.19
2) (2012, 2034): 5.19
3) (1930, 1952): 5.74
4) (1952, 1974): 5.49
